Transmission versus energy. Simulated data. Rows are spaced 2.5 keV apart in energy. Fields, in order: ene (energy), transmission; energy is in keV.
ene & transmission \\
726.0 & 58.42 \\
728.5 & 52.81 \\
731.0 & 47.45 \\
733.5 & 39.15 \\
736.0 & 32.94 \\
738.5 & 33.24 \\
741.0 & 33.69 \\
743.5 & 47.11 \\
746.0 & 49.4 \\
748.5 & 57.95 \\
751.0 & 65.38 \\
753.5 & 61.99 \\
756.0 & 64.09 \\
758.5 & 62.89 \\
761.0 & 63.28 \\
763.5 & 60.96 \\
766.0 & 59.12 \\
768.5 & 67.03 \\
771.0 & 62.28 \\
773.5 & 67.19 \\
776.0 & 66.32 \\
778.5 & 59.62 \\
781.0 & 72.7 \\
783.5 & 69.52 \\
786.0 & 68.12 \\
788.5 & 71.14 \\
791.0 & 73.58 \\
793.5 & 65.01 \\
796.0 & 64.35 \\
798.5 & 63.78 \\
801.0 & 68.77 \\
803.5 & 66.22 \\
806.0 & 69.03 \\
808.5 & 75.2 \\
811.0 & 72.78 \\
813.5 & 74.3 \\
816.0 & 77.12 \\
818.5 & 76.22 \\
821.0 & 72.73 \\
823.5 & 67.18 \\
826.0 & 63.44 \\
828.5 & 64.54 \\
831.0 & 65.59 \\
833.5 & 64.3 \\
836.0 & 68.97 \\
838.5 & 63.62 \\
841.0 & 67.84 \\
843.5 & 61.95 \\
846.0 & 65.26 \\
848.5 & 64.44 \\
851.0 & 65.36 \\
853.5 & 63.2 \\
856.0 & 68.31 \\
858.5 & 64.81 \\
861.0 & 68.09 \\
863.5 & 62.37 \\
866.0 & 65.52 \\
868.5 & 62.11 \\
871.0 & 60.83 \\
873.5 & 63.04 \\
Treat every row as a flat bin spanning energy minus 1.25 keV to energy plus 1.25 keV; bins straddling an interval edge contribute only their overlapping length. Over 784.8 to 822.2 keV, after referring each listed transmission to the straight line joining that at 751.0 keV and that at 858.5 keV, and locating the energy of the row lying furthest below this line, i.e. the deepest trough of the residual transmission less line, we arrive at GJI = 798.5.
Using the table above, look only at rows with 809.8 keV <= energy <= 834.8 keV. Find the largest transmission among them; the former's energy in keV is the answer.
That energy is 816.0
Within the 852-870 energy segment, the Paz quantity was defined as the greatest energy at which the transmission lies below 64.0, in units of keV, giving 868.5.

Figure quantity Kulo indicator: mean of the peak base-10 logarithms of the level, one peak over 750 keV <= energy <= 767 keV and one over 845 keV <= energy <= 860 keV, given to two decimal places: 1.82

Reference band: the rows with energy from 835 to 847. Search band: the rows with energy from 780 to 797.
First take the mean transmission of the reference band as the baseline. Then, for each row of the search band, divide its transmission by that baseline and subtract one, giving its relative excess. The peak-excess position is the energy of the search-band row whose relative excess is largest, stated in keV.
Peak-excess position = 791.0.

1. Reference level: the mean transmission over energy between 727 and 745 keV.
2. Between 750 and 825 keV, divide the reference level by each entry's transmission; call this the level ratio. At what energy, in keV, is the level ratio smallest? 816.0 keV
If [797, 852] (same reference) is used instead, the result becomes 816.0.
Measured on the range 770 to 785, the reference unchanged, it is 781.0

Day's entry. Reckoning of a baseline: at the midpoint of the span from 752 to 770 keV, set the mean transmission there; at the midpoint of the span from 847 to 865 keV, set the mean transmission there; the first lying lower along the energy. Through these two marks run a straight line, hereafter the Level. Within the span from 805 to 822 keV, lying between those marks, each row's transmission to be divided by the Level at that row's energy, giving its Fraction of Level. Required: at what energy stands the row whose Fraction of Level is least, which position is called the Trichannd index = 806.0 keV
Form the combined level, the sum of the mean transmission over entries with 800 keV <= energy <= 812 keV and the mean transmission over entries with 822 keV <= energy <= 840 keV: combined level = 136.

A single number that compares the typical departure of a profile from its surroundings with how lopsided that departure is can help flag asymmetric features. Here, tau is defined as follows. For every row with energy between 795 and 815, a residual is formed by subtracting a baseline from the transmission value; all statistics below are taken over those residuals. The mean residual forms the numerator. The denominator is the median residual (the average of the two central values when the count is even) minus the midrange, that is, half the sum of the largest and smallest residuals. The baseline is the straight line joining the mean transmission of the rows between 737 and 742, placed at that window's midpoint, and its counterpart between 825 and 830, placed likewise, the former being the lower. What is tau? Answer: -22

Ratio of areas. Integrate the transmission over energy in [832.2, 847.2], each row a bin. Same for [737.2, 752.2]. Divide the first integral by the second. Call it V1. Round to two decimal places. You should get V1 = 1.37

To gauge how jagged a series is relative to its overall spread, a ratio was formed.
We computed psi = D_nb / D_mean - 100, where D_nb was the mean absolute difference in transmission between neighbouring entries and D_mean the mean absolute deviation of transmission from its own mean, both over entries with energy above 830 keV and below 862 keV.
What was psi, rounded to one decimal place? -98.0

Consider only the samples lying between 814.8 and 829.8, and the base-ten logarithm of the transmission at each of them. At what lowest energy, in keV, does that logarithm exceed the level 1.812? 816.0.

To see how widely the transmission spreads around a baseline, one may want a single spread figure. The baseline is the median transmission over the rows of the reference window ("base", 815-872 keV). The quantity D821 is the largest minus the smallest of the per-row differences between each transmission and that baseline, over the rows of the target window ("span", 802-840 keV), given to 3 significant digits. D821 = 13.7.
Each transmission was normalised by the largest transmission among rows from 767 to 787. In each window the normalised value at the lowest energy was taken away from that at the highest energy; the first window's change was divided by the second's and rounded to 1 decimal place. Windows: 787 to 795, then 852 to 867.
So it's -2.6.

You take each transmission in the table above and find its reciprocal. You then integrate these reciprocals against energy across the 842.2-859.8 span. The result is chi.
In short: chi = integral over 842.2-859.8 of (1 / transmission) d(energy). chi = 0.27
